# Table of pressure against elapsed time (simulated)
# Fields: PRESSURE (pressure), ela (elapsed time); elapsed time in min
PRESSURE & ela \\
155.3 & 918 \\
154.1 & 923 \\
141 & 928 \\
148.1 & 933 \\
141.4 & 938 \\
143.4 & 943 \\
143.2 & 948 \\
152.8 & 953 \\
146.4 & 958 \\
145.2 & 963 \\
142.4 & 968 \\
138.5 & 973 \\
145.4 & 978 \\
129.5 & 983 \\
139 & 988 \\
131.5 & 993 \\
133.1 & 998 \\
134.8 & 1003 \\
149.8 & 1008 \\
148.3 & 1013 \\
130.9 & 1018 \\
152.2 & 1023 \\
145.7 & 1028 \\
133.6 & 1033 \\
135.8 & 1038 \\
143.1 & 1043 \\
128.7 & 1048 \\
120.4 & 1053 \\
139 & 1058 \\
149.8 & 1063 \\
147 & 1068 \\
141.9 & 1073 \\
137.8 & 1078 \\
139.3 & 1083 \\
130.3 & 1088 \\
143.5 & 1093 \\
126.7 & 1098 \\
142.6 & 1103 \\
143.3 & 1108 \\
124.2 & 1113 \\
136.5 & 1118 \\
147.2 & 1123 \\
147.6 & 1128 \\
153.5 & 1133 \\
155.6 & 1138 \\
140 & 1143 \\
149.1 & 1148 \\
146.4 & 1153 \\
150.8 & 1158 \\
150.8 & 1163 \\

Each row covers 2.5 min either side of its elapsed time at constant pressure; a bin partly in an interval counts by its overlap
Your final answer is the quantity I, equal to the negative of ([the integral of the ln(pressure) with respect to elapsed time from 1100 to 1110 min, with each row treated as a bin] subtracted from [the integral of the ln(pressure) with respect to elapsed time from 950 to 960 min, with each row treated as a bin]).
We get -0.5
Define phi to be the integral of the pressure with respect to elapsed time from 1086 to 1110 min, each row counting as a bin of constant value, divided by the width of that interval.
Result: 137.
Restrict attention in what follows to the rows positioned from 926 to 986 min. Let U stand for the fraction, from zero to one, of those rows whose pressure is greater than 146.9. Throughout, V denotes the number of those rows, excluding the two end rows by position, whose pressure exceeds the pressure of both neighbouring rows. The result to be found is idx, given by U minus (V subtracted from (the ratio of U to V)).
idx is 4.1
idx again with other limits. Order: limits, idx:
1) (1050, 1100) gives 3.1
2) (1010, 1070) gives 3.2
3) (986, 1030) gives 2.2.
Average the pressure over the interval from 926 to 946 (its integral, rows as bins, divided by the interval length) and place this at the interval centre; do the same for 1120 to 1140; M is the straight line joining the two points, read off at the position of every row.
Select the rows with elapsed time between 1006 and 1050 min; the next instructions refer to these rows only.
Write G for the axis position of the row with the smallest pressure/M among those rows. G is 1048 min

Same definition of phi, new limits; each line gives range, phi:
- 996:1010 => 139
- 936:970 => 145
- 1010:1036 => 142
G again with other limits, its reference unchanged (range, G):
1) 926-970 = 968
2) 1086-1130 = 1113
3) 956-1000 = 983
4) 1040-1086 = 1053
